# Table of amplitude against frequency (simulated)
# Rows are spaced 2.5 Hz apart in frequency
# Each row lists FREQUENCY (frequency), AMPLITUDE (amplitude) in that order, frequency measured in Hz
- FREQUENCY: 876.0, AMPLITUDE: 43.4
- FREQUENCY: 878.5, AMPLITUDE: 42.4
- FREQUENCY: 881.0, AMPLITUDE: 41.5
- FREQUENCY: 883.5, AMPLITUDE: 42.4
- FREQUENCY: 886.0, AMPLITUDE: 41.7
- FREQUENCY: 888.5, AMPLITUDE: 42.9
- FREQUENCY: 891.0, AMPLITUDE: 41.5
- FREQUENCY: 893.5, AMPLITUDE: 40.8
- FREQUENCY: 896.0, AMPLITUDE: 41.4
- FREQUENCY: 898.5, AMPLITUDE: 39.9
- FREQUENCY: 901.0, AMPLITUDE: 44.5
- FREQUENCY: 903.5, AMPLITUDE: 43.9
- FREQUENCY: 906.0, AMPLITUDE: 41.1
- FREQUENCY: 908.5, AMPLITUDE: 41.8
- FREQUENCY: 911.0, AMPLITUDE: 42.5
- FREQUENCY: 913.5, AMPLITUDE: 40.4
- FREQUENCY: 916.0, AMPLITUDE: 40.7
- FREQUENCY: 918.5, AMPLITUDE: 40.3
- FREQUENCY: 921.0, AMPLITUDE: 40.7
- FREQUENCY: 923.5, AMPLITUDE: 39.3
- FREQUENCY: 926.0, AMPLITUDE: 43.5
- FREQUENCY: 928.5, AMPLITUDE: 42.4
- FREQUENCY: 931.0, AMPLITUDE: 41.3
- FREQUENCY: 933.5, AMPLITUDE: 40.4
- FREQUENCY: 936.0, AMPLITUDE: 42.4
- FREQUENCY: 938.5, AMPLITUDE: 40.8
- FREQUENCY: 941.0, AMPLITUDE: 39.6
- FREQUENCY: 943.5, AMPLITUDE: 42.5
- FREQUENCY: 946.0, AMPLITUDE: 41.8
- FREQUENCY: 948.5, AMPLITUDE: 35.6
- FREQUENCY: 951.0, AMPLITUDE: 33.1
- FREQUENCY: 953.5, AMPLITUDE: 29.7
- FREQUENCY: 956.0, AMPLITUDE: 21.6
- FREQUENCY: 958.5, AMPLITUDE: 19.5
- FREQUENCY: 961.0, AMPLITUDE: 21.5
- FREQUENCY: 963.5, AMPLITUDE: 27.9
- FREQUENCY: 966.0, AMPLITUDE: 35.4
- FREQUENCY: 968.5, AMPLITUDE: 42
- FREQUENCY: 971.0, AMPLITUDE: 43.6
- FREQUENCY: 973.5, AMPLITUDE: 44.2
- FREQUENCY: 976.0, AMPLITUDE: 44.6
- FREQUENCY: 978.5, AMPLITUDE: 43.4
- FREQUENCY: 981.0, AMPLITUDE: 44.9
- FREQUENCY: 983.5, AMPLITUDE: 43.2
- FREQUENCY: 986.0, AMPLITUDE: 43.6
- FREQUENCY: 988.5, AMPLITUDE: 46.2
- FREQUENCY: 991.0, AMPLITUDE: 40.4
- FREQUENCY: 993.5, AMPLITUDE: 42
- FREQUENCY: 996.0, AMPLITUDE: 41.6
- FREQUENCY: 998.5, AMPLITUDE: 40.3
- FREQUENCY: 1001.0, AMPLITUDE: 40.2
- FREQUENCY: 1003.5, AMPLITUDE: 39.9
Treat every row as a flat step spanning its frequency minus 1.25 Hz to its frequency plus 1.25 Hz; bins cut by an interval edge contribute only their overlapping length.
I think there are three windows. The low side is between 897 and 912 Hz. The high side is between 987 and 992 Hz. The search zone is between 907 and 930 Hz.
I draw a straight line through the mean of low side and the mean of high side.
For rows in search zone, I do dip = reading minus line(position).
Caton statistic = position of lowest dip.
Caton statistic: 923.5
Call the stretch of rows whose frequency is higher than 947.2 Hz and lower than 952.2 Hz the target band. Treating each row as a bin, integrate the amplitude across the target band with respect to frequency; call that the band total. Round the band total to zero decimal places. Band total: 172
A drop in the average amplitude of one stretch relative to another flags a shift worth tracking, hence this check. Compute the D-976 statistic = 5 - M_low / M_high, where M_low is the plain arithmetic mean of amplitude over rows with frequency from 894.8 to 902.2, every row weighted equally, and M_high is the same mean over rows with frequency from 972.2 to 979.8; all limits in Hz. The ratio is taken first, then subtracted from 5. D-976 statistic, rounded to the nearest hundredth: 4.05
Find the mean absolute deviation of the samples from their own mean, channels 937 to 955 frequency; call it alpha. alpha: 4.10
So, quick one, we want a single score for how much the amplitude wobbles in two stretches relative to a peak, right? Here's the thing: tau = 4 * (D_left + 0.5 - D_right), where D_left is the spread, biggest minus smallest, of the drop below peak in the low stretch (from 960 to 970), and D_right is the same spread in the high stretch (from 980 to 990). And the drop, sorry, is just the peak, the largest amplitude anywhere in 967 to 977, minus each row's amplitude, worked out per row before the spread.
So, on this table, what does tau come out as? 72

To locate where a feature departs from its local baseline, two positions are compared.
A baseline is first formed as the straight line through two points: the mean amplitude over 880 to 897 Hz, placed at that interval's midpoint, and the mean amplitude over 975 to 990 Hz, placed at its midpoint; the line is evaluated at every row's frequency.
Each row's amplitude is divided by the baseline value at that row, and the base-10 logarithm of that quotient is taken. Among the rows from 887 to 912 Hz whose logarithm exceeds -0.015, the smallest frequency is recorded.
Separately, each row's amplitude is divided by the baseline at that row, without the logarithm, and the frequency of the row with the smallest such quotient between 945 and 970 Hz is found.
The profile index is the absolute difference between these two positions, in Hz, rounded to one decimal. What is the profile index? 70.0 Hz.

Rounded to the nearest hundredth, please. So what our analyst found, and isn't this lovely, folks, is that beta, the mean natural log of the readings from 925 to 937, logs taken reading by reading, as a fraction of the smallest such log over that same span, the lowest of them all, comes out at 1.01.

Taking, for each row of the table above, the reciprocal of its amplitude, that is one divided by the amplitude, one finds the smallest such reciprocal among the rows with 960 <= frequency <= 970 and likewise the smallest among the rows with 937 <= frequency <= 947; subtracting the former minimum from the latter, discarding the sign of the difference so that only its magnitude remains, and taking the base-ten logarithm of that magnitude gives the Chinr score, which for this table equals -3.55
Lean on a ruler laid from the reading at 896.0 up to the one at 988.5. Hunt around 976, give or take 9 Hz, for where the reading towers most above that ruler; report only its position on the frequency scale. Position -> 981.0 Hz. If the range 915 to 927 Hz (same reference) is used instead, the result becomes 926.0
